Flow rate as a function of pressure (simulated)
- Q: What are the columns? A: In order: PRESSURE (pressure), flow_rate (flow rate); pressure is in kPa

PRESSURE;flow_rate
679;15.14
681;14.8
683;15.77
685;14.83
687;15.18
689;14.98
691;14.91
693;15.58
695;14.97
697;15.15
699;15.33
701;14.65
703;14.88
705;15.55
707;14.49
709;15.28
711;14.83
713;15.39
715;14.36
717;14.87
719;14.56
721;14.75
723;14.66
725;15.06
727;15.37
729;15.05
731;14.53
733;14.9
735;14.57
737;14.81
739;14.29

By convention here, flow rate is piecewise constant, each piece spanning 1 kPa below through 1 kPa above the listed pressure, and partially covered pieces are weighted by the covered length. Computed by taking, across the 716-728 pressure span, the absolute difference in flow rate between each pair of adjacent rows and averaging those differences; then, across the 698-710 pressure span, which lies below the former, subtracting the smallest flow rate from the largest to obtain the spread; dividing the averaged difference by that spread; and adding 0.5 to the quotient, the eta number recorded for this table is 0.75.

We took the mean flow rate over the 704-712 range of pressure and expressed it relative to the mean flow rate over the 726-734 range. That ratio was 1.01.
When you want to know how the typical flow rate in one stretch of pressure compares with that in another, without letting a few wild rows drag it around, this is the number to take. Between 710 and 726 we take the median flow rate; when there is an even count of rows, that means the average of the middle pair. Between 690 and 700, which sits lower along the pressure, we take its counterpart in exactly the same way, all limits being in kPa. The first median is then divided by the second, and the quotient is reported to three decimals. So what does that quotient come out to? 0.976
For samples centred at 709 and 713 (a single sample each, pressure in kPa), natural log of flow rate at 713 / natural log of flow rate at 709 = 1.00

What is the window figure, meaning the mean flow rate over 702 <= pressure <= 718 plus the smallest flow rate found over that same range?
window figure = 29.3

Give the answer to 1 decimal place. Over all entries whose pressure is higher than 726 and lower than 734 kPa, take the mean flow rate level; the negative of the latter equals -15.0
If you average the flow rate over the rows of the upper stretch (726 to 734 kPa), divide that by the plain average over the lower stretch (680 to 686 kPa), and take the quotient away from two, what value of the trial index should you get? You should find 1.01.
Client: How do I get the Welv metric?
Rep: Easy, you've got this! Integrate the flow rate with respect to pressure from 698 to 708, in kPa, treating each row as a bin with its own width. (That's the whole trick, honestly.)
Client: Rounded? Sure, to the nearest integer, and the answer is 150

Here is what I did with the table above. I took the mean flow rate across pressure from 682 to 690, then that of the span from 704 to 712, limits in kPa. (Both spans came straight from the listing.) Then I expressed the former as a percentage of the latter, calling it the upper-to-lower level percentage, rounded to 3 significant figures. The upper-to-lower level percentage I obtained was 101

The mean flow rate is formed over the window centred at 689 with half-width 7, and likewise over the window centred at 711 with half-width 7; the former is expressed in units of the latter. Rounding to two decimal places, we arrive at 1.01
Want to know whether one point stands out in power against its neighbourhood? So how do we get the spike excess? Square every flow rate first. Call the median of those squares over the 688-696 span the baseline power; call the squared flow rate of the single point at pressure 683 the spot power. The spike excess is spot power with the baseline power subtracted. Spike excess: 24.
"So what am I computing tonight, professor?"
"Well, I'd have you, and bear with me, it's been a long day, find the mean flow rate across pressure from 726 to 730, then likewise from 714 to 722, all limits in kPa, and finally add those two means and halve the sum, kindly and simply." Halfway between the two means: 14.9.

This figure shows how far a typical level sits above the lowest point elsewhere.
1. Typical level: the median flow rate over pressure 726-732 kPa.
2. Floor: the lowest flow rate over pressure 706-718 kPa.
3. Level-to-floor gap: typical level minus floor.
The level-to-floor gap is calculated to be 0.69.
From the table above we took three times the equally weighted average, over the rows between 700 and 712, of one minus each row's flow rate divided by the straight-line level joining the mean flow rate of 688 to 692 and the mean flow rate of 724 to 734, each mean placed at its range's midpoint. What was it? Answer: 0.00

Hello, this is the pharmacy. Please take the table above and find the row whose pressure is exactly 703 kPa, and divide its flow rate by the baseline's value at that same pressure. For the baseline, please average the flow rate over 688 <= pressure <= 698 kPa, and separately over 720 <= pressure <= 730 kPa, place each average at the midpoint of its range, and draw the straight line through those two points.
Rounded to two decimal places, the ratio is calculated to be 0.99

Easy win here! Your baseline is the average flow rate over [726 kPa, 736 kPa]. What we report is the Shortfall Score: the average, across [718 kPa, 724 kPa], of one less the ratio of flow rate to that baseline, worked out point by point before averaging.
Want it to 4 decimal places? 0.0153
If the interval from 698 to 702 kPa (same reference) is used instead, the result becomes -0.0071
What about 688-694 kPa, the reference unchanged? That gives -0.0183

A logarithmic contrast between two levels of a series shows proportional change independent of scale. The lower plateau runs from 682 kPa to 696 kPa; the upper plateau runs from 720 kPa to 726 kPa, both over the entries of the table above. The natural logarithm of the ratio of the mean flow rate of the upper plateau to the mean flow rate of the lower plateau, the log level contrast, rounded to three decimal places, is -0.023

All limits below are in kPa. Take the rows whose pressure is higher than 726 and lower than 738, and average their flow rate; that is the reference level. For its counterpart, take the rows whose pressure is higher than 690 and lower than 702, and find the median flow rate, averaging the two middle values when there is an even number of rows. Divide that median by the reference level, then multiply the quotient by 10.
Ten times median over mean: 10.1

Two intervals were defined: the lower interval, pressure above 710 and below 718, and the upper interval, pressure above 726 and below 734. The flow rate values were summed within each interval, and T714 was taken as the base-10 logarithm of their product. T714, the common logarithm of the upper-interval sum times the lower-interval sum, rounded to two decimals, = 3.55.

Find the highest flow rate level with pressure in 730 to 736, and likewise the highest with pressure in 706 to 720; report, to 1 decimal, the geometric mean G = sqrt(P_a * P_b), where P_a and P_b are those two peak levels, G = 15.1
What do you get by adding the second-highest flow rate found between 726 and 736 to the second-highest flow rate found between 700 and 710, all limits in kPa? 30.3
